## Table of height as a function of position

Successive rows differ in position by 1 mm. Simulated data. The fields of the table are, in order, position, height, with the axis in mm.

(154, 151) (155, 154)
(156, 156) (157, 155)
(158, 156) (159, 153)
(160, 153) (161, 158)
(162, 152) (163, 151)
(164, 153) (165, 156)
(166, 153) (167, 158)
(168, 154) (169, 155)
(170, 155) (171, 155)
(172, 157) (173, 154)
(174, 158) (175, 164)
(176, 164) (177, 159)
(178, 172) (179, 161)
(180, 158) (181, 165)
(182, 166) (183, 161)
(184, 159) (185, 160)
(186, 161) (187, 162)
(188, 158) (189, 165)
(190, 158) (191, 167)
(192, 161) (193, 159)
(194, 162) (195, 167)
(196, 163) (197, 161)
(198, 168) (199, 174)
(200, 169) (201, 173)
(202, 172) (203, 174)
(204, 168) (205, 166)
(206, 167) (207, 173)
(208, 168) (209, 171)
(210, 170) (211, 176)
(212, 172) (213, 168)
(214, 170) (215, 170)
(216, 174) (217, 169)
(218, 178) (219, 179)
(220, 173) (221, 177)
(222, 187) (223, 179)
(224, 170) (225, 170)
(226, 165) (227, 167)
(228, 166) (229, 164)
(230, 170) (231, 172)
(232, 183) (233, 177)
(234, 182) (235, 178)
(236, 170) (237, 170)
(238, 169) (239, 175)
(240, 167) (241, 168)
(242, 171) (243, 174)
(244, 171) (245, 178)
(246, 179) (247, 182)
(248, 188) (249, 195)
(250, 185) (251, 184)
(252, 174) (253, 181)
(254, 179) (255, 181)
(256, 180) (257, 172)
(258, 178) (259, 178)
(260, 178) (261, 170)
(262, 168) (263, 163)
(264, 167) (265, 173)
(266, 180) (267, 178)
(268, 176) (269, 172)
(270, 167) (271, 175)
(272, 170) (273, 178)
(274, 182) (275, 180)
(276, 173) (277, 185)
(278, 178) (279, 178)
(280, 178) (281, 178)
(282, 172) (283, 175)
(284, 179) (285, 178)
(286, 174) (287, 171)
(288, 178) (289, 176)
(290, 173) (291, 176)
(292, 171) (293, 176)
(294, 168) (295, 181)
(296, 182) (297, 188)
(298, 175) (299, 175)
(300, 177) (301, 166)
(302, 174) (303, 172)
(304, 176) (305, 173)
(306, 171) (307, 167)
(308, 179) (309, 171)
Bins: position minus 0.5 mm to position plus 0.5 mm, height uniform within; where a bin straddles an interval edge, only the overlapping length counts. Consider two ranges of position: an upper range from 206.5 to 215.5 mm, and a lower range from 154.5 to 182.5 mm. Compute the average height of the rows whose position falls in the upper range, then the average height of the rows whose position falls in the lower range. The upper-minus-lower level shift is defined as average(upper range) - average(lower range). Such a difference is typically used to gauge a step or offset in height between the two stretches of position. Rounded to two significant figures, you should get 14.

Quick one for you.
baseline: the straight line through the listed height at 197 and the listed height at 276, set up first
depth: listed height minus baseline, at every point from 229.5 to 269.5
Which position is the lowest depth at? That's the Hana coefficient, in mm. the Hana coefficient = 263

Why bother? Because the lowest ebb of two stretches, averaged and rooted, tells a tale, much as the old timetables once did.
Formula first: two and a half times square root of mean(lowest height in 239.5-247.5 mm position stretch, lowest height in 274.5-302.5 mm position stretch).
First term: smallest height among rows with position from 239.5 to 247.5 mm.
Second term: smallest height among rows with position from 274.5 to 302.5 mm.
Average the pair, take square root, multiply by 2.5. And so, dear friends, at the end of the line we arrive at 32.3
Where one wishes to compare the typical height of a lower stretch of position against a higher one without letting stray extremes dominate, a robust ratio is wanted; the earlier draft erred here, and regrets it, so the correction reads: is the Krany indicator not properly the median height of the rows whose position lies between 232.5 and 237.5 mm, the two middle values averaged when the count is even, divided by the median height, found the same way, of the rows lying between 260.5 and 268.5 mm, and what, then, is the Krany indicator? 1.03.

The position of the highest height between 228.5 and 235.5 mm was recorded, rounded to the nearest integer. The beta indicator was 232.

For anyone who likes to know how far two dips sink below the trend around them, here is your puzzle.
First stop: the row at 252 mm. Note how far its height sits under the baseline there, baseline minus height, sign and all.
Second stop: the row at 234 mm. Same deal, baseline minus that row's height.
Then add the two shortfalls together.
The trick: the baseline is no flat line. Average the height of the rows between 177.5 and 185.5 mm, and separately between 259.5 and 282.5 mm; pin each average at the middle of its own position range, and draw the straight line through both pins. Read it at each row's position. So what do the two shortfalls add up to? -14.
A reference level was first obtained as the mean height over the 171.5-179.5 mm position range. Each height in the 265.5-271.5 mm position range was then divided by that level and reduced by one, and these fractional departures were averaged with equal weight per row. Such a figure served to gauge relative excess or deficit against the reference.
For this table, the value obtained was 0.08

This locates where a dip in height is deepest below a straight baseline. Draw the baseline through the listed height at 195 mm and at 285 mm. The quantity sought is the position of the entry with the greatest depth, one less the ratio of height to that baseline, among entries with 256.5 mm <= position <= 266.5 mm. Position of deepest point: 263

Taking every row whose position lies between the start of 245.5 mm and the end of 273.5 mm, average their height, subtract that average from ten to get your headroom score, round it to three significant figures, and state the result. -167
